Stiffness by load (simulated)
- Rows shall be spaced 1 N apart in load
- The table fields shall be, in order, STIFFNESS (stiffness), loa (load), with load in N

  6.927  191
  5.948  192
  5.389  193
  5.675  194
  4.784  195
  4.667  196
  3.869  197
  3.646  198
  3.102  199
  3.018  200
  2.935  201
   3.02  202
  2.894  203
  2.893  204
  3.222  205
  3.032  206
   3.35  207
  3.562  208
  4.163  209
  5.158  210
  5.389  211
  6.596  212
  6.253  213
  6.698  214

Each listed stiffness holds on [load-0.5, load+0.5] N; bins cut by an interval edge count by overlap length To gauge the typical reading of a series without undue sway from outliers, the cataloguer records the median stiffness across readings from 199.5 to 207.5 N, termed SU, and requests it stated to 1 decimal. 3.0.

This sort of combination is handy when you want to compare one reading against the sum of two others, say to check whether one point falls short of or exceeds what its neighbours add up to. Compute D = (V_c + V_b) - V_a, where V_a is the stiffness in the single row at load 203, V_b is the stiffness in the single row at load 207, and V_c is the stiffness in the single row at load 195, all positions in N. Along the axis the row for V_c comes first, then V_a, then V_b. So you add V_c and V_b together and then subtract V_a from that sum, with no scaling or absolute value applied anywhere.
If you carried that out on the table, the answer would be 5.2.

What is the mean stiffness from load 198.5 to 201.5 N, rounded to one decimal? 3.0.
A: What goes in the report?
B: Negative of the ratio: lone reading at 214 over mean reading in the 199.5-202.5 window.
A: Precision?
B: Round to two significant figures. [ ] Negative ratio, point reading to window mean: -2.2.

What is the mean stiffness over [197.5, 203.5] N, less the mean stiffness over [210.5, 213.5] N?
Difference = -3.0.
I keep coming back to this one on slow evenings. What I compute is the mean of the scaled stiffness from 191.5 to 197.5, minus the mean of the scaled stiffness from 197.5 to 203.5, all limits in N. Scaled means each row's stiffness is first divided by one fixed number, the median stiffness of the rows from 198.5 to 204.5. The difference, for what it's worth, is 0.7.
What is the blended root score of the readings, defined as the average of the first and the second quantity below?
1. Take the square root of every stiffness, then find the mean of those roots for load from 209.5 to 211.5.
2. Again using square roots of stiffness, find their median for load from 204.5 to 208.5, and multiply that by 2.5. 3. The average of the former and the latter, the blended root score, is 3.41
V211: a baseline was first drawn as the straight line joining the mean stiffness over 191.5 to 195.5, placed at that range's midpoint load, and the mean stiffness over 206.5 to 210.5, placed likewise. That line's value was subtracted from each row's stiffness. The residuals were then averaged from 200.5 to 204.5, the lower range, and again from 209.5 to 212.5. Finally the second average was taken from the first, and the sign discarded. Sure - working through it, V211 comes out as 3.6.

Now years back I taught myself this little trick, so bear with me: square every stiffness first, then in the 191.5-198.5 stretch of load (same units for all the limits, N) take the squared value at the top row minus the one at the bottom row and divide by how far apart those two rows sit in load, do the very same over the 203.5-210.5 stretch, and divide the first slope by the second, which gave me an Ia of -1.2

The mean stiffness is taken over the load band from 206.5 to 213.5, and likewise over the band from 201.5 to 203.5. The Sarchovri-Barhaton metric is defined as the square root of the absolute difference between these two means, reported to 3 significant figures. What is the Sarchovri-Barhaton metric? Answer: 1.40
